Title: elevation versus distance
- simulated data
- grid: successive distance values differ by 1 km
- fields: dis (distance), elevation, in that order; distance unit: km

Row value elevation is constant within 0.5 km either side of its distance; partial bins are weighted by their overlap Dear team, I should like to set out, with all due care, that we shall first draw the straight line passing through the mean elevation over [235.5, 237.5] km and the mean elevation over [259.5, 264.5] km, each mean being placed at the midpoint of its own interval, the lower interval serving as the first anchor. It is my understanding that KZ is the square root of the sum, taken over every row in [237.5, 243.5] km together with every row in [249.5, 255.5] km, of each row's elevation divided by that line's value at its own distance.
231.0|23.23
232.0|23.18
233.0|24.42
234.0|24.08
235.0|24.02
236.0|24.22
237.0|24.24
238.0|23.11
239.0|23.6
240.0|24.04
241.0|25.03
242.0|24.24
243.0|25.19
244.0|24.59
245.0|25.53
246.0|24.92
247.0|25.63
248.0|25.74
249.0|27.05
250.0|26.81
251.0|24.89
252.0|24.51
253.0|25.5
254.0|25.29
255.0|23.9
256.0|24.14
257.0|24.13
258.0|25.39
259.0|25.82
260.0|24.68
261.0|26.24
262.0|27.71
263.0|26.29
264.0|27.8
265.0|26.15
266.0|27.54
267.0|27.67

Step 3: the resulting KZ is 3.43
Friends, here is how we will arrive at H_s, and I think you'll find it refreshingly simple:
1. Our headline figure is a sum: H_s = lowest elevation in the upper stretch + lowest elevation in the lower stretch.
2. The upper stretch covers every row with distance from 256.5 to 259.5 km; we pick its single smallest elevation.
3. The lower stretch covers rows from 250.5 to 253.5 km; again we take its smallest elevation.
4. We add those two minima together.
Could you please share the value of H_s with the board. 48.6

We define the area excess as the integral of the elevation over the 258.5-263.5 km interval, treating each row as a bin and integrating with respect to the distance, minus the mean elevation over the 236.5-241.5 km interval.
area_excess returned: 107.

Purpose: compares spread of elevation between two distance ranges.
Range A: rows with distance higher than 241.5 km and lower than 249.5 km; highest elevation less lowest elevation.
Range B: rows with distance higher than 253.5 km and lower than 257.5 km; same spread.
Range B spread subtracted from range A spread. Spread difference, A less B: 1.4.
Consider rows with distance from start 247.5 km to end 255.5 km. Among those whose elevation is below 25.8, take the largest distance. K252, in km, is 255.0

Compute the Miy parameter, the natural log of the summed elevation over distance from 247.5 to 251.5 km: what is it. 4.6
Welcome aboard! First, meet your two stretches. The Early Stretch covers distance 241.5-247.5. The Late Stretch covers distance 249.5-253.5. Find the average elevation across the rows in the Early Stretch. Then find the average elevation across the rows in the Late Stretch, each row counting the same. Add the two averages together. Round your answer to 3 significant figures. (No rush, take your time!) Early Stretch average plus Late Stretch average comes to 50.4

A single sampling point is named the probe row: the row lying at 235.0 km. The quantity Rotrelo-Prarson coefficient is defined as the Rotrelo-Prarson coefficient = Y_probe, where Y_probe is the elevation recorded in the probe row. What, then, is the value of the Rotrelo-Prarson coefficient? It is 24.02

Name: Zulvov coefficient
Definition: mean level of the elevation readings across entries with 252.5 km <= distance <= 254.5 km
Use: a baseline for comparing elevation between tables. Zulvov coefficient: 25.4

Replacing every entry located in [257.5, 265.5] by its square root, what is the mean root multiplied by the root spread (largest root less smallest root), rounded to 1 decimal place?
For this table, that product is 1.6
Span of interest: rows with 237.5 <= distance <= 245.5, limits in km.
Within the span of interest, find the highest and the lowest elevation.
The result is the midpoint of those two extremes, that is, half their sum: 24.3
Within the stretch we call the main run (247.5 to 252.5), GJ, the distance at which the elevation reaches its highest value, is 249.0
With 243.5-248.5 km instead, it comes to 248.0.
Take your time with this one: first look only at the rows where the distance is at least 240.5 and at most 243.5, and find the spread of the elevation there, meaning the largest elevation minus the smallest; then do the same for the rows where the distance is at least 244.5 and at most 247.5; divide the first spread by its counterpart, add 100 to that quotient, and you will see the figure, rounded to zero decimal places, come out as 101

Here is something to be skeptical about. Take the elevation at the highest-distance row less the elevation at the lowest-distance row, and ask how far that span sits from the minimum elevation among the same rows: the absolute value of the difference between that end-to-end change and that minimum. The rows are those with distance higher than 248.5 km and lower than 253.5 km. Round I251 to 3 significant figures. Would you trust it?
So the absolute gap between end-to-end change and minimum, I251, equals 26.1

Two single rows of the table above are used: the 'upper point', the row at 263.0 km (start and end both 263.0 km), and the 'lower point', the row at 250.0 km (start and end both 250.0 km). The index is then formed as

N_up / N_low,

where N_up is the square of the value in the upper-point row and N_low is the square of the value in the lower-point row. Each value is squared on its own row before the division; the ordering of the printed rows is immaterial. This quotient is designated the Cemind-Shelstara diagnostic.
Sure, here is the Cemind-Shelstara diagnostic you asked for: 0.96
